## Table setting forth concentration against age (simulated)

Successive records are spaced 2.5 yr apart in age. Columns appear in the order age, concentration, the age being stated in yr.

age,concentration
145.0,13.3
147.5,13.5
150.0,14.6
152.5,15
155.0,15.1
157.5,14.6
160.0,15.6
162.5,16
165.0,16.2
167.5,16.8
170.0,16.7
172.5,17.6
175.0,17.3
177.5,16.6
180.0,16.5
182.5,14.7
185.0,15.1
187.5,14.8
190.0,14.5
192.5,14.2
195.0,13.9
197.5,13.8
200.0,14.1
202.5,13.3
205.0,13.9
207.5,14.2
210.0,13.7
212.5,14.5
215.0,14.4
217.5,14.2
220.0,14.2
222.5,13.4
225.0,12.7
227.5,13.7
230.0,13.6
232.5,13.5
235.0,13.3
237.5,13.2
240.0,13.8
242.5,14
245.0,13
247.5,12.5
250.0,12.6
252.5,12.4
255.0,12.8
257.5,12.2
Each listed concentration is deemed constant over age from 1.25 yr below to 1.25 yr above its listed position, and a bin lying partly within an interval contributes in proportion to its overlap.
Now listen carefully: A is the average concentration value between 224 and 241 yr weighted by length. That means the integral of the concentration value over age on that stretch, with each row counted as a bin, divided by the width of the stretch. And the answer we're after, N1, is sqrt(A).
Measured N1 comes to 3.7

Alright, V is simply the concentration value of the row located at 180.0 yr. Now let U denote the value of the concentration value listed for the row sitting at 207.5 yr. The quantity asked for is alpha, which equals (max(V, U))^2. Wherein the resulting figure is 272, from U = 14.2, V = 16.5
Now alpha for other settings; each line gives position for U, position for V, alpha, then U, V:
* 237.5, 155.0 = 228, 13.2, 15.1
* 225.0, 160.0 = 243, 12.7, 15.6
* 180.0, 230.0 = 272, 16.5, 13.6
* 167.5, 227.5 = 282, 16.8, 13.7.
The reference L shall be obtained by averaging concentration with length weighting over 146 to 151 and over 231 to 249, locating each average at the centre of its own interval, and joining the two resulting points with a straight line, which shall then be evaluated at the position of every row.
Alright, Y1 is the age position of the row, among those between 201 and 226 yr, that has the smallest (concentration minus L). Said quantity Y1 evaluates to 225.0 yr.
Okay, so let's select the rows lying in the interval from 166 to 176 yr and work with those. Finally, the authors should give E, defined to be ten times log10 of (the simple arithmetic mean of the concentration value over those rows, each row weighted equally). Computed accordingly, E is 12.3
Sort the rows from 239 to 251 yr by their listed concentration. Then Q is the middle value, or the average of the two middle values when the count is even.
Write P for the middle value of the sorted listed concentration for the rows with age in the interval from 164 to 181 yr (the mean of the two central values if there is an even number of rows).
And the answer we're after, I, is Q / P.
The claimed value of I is 0.78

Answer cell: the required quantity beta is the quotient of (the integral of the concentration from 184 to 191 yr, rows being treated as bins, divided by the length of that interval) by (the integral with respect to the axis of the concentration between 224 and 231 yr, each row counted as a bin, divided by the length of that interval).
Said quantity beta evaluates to 1.11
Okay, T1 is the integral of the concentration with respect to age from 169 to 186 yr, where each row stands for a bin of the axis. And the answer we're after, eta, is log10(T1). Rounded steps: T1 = 278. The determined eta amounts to 2.44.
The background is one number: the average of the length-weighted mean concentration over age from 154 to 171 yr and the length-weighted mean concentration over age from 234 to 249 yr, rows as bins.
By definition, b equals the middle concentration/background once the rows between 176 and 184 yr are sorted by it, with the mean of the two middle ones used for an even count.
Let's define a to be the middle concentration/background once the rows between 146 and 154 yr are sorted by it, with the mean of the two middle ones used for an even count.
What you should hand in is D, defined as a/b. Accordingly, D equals 0.88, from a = 1.00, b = 1.13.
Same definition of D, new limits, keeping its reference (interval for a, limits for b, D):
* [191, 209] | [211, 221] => 0.97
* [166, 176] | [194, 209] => 1.23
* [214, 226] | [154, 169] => 0.90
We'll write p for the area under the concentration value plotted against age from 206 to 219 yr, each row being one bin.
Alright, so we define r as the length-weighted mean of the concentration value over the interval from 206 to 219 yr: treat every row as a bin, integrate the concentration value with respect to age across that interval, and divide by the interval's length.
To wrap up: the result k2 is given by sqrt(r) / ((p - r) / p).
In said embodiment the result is 4.08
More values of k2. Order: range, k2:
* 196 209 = 4.03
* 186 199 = 4.09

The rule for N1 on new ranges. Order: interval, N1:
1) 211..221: 3.8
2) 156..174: 4.0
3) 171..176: 4.2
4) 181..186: 3.9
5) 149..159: 3.9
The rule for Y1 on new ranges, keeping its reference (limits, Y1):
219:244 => 225.0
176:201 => 197.5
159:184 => 182.5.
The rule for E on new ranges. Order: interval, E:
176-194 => 11.8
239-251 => 11.2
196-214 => 11.4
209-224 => 11.5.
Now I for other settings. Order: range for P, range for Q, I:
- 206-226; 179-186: 1.06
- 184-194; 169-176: 1.18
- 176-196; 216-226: 0.94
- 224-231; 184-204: 1.04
